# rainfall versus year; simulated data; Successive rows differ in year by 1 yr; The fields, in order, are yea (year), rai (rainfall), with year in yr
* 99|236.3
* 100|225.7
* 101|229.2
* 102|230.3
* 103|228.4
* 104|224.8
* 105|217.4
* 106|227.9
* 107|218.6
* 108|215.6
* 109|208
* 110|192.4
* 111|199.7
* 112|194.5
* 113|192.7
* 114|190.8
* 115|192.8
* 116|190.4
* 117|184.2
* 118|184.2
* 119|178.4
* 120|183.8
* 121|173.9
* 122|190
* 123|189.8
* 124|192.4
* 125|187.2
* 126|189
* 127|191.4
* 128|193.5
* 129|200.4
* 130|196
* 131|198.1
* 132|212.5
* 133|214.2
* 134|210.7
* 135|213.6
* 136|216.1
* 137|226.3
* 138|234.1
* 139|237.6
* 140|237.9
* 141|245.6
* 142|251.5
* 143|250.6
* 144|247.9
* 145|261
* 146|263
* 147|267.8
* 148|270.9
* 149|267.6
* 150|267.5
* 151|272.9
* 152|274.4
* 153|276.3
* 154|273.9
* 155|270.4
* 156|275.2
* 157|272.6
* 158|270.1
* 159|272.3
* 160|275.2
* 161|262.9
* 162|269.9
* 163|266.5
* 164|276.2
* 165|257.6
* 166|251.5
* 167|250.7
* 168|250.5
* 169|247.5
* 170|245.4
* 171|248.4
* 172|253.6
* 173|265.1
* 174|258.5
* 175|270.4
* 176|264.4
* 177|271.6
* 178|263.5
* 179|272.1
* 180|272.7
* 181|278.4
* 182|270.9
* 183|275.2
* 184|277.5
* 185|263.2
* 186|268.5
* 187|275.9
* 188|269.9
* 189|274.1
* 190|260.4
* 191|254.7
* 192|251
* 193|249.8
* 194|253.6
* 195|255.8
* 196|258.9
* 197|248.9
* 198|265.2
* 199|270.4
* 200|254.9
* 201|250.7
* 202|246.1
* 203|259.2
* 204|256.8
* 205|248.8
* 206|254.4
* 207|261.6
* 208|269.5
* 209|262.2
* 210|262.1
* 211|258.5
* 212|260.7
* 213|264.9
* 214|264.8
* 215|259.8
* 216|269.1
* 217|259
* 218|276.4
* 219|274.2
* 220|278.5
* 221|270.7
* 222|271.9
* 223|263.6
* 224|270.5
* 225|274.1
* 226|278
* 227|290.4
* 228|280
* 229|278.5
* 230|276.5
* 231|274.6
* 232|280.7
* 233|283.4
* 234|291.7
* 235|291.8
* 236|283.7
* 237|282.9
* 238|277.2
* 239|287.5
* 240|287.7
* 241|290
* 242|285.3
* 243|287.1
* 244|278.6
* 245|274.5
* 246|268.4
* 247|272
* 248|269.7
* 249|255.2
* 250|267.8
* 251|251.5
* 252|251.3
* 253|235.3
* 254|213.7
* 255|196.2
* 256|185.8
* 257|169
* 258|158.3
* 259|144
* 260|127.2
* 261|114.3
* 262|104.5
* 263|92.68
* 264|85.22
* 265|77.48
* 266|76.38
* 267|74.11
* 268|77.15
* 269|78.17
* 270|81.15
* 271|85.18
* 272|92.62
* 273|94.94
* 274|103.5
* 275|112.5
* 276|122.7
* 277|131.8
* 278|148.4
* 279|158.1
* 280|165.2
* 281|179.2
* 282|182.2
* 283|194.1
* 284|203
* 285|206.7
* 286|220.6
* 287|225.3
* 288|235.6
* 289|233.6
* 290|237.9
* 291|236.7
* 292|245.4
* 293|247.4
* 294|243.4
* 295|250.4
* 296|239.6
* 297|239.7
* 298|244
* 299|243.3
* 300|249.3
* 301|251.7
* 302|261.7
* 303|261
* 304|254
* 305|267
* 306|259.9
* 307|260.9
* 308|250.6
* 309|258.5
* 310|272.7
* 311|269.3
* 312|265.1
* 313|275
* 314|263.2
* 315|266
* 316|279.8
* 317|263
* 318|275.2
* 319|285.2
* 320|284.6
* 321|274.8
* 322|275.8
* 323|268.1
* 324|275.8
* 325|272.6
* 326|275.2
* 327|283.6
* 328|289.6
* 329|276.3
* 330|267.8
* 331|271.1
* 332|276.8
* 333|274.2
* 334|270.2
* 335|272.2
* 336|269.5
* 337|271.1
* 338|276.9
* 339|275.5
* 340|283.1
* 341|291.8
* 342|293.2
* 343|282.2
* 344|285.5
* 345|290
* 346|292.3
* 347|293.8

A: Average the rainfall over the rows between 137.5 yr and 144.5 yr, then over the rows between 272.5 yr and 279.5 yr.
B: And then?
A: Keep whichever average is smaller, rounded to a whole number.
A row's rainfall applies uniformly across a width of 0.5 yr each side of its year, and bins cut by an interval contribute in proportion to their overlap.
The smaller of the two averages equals 125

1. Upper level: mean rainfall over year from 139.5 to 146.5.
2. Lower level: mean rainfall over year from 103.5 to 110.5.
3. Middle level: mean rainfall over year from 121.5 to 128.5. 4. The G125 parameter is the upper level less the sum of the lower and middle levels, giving -154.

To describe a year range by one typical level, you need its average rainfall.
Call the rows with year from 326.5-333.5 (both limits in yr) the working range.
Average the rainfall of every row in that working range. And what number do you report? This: 277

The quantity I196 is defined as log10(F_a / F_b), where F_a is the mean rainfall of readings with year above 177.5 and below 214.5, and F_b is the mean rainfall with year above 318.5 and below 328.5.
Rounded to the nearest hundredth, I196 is -0.03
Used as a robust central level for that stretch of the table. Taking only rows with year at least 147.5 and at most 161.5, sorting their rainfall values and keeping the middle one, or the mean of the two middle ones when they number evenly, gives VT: 272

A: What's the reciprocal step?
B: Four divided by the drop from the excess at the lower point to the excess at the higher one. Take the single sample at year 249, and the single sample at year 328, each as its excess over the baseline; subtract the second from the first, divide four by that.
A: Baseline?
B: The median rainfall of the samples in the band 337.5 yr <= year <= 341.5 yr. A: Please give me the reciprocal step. -0.12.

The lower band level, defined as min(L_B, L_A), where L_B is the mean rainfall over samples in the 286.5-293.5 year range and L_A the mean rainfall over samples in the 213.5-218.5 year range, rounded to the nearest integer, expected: 237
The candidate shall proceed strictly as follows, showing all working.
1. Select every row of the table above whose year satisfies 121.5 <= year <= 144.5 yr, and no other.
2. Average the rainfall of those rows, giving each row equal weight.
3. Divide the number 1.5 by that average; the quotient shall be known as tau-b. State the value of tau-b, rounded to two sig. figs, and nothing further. 0.0070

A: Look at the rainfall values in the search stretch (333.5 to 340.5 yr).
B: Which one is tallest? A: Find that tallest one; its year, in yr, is 340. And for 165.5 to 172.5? 172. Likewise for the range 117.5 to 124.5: 124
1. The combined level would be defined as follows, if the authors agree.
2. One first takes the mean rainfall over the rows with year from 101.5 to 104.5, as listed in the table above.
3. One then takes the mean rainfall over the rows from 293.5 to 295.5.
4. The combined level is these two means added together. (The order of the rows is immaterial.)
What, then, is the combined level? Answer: 475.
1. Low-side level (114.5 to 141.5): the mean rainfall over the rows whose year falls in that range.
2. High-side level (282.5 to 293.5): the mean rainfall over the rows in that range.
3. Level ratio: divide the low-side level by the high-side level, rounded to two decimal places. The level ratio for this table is 0.90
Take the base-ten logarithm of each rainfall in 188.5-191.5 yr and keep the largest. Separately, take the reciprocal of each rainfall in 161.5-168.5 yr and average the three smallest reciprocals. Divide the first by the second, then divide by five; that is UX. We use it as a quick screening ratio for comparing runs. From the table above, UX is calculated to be 132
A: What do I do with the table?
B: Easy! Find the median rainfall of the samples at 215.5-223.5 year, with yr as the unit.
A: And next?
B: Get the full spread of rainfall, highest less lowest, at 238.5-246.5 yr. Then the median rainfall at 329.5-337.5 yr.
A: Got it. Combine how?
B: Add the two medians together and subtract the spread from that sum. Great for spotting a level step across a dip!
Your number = 521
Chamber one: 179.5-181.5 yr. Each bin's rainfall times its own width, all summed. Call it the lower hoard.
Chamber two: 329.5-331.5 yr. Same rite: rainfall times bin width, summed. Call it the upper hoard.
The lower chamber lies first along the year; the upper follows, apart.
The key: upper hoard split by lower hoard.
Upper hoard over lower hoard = 0.98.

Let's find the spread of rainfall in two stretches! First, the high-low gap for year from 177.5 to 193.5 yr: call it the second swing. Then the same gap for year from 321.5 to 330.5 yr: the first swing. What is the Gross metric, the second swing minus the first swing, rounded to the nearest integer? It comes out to 7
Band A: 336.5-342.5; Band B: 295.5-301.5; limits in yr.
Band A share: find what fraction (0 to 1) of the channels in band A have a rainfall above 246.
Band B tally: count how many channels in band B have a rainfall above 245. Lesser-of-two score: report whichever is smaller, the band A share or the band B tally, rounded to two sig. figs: 1.0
